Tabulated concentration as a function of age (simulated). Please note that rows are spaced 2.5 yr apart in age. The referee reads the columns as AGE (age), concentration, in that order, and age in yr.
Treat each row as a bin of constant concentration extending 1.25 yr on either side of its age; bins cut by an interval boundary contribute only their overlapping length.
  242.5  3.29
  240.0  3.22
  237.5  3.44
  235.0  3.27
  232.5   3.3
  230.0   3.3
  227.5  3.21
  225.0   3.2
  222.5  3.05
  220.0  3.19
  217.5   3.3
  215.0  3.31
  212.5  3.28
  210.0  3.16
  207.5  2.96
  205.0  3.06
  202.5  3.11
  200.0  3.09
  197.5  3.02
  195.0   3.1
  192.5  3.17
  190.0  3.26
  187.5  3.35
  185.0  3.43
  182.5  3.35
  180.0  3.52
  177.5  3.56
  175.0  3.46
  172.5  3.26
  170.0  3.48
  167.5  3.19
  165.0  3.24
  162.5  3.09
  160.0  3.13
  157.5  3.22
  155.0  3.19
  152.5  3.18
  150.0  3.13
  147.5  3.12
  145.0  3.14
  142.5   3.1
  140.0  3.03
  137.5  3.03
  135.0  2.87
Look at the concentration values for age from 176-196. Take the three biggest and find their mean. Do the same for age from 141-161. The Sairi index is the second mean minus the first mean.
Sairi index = -0.31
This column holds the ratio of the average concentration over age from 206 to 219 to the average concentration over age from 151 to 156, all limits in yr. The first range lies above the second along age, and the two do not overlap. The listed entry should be 1.01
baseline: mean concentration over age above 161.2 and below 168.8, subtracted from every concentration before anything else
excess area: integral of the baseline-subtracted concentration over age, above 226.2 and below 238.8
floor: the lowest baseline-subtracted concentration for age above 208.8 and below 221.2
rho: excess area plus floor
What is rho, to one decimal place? 1.6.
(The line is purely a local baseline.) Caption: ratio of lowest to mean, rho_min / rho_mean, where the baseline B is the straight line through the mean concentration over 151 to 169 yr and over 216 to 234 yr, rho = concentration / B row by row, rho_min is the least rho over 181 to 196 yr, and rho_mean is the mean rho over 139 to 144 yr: 1.00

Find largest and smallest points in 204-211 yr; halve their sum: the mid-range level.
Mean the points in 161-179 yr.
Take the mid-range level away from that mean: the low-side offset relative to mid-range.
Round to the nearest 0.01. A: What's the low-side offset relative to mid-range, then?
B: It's 0.27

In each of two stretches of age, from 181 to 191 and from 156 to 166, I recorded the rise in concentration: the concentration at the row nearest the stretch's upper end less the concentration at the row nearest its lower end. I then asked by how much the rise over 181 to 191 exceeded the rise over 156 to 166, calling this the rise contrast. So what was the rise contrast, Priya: -0.11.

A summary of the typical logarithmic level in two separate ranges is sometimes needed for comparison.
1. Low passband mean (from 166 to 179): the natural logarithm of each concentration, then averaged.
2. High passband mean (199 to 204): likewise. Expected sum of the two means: 2.35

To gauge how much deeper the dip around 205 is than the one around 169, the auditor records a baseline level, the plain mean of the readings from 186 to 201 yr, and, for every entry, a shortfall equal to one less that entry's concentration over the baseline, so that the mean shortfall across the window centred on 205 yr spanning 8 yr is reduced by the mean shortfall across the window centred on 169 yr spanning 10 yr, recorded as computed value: 0.079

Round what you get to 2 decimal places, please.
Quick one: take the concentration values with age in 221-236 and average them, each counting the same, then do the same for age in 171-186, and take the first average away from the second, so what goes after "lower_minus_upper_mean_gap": 0.21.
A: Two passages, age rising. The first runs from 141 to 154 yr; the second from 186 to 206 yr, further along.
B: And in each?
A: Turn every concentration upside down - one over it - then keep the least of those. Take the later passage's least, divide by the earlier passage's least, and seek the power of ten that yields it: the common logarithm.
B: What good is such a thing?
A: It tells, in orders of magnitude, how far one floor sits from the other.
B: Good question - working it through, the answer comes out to -0.02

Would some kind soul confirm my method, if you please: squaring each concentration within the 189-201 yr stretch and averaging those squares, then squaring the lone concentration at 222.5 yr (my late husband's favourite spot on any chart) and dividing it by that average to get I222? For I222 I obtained 0.95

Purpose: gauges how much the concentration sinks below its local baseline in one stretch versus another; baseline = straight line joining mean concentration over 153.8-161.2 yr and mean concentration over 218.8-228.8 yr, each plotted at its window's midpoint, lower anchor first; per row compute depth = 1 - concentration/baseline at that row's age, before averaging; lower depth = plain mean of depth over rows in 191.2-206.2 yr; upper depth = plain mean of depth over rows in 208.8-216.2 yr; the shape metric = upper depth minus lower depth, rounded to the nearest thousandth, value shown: -0.051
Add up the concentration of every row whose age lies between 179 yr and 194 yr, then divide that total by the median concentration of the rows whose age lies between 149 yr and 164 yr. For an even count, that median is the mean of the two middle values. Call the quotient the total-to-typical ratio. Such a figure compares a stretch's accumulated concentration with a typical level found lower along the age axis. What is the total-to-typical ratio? 6.36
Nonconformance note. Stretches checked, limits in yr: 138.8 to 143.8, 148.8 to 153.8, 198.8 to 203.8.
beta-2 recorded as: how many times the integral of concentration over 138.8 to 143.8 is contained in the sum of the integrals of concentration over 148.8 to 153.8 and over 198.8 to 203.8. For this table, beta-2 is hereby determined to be 2.04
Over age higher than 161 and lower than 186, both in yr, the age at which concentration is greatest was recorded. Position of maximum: 177.5 yr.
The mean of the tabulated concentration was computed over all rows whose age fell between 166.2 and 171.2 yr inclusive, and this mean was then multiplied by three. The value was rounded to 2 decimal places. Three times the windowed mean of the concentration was 10.00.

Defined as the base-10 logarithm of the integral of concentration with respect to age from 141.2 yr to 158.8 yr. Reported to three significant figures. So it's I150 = 1.74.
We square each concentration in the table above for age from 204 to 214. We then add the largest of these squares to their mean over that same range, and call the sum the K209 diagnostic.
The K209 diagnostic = 20.5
